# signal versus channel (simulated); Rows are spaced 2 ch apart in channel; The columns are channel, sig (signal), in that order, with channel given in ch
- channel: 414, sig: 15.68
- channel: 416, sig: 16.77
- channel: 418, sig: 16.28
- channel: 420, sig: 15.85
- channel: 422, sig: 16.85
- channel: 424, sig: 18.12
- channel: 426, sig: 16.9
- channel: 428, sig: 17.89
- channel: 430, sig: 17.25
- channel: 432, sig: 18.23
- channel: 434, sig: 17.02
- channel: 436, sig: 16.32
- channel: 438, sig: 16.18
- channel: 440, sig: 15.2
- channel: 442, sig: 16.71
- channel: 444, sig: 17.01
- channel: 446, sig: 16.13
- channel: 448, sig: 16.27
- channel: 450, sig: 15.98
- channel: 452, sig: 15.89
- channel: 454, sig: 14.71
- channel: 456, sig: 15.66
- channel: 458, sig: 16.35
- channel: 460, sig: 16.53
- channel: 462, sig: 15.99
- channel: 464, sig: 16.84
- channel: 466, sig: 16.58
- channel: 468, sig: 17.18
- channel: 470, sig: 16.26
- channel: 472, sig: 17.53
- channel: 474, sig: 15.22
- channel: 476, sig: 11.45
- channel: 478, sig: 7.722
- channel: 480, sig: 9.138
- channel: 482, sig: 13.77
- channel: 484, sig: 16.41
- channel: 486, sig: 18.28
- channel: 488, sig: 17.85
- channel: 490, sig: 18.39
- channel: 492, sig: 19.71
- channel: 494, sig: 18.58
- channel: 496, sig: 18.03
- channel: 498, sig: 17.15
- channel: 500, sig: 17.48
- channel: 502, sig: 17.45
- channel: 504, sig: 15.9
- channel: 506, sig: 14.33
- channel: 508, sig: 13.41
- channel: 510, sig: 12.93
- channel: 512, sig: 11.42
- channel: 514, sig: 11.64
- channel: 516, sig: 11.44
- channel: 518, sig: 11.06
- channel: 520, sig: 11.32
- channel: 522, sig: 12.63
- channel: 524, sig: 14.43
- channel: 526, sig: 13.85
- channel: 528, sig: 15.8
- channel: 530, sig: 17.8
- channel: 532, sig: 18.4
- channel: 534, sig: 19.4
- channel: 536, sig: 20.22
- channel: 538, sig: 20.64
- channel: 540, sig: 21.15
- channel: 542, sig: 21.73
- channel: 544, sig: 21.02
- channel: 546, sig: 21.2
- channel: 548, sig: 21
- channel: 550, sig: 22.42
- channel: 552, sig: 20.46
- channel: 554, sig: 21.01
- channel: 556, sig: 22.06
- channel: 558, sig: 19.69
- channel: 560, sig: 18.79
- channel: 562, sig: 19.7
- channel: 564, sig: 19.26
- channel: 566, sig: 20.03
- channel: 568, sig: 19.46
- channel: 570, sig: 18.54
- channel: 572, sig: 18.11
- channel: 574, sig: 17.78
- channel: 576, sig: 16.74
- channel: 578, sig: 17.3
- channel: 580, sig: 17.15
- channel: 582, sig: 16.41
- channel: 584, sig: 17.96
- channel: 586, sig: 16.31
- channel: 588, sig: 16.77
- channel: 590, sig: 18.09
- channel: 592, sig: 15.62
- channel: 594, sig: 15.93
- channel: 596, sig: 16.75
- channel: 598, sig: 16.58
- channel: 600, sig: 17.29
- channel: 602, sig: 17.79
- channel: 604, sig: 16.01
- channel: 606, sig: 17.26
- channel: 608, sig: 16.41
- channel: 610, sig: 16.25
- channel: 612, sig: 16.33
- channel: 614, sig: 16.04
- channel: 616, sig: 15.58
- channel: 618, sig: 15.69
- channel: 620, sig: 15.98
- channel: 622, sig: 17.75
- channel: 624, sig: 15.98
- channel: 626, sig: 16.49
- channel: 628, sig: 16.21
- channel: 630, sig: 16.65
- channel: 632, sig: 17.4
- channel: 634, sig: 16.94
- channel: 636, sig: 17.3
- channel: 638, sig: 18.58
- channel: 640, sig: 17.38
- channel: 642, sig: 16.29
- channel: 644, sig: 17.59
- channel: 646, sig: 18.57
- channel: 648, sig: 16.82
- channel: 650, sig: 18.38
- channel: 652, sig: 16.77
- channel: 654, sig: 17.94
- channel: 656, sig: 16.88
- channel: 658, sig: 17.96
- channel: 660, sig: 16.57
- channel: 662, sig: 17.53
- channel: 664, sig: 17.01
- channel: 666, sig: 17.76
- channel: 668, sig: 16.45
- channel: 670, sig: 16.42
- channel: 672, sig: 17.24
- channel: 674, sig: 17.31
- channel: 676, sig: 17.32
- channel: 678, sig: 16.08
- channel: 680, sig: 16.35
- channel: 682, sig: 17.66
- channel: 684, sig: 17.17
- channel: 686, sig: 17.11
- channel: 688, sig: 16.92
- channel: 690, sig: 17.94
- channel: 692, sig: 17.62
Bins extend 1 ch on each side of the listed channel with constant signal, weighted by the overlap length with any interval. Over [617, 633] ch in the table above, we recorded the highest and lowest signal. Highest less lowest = 2.1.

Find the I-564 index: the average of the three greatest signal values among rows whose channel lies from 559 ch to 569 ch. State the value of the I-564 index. 19.7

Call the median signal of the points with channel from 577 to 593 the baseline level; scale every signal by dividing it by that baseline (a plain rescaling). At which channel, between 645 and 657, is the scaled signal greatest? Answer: 646 ch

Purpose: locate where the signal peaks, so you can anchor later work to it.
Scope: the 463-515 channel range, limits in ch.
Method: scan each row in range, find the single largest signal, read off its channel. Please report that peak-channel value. 492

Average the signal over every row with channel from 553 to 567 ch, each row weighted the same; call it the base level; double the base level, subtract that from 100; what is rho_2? 60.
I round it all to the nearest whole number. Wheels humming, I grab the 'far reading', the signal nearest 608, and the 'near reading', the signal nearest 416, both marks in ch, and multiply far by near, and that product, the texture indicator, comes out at 275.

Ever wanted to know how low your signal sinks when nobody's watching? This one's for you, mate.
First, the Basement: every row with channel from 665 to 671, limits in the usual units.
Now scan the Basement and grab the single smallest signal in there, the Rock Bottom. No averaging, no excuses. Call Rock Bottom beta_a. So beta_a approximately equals 16.42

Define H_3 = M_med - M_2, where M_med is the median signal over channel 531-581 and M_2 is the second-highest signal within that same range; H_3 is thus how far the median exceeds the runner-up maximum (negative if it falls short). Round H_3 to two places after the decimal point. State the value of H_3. -2.36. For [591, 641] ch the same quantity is -1.30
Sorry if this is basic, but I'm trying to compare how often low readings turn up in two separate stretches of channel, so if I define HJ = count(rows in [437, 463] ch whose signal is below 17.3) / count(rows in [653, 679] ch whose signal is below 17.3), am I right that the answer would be 1.9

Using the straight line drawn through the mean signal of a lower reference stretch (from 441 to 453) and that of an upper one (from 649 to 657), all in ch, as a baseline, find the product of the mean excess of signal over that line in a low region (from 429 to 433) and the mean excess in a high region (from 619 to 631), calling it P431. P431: -1.2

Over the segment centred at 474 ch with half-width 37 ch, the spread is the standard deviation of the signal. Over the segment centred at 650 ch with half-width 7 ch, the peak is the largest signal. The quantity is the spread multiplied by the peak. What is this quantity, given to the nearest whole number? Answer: 45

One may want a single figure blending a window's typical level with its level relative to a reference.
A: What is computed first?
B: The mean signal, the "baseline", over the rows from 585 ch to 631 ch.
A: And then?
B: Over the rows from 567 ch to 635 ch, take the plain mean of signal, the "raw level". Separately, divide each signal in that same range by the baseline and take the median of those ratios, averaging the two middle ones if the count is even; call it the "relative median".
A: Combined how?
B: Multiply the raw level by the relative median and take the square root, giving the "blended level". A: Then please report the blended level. 4.13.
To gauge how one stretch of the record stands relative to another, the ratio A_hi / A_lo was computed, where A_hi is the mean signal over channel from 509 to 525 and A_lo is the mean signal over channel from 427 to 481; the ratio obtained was 0.77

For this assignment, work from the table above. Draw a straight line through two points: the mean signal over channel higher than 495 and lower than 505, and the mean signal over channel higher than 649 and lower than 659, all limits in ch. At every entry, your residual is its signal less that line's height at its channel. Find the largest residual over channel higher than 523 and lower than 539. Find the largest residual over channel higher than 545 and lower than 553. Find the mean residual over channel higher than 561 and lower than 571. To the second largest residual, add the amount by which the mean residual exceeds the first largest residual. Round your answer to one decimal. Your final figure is 3.8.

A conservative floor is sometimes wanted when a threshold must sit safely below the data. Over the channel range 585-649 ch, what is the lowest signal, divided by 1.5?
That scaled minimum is 10.4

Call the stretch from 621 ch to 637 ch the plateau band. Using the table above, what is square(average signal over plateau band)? 284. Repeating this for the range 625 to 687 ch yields 295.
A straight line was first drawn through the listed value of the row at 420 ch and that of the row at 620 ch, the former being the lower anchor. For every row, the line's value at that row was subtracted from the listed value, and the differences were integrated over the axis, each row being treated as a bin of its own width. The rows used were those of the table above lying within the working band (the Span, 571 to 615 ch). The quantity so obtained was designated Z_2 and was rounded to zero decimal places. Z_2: 39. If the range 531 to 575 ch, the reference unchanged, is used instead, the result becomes 183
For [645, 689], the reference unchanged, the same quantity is 52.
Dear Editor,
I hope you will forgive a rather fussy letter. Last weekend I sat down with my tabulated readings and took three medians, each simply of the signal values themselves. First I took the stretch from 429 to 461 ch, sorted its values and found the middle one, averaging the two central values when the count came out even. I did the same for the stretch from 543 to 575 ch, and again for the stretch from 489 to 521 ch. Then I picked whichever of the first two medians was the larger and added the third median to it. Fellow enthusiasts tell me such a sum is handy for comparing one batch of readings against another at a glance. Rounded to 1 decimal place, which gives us 35.0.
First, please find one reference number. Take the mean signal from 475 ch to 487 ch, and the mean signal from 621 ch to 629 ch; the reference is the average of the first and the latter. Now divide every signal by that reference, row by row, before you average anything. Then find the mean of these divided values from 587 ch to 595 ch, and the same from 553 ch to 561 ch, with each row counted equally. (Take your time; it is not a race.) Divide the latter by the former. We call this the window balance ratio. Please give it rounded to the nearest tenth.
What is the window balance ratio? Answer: 1.2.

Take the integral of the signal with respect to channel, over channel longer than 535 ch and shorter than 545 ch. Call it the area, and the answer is 210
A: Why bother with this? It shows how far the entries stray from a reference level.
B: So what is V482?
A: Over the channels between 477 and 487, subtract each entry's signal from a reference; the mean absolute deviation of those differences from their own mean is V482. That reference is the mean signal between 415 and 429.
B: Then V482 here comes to 3.71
